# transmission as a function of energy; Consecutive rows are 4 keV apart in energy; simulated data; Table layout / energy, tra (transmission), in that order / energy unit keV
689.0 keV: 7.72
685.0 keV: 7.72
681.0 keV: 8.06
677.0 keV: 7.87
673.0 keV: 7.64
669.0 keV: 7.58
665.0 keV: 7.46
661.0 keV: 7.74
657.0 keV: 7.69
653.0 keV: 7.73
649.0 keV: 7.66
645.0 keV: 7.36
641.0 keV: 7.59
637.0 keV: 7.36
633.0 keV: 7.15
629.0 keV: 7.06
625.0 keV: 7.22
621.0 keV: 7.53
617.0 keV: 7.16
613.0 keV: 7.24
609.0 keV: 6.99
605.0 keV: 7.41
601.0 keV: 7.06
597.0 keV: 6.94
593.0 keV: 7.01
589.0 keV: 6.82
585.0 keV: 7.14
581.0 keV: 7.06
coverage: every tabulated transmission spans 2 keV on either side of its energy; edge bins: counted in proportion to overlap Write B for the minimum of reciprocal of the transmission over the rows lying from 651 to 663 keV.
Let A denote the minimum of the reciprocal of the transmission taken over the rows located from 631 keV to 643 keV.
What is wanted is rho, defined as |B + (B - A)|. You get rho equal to 0.127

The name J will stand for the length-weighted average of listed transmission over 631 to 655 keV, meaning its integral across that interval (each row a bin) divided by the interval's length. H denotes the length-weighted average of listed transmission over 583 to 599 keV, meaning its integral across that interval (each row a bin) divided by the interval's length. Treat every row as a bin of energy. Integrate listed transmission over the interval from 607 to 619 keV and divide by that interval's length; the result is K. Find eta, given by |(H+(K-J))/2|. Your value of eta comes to 3.3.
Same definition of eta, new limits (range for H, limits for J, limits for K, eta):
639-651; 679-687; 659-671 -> 3.6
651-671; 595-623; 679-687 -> 4.2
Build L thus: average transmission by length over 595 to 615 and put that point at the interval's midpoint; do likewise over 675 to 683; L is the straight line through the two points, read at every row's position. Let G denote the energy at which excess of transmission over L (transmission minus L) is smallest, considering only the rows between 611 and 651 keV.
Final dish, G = 629.0 keV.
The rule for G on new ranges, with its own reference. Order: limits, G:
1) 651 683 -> 665.0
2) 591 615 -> 609.0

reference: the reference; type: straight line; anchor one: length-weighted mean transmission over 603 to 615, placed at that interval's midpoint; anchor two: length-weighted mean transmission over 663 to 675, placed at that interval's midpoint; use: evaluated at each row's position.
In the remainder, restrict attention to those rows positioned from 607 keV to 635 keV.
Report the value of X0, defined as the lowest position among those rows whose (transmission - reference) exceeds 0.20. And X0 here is 621.0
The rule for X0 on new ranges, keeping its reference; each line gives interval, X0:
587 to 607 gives 605.0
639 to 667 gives 649.0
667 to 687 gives 677.0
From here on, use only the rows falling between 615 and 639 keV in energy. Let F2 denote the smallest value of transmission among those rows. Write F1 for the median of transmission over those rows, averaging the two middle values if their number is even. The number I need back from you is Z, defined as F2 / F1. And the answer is 0.982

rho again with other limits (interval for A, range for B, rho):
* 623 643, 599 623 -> 0.134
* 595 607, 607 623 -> 0.131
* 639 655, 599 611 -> 0.141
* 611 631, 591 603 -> 0.150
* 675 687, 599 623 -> 0.142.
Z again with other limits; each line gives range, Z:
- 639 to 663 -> 0.959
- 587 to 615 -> 0.973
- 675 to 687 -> 0.981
